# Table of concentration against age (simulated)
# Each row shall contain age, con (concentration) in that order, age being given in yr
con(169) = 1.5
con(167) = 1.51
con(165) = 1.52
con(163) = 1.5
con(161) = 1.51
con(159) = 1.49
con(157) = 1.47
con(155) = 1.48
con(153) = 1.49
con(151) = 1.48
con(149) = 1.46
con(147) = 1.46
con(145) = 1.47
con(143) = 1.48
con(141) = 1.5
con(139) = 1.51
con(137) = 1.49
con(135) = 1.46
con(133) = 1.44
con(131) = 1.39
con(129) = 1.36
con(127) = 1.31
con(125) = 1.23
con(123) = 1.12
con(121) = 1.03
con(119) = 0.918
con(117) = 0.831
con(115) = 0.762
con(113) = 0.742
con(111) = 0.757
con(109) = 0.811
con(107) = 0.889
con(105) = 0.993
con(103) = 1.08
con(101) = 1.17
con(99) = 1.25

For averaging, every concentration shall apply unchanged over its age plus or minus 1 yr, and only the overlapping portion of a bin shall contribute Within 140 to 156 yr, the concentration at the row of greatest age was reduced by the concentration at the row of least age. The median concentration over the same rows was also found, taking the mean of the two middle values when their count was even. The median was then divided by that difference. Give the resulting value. -74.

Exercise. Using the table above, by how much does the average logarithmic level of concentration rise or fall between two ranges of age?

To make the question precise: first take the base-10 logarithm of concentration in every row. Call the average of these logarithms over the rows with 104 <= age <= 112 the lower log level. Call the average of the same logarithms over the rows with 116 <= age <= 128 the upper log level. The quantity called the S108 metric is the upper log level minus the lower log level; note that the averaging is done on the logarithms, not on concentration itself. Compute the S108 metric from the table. 0.092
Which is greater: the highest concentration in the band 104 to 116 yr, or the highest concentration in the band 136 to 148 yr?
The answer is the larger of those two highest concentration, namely 1.51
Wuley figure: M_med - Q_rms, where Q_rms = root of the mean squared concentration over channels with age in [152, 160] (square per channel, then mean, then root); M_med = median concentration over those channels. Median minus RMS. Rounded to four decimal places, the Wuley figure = 0.0025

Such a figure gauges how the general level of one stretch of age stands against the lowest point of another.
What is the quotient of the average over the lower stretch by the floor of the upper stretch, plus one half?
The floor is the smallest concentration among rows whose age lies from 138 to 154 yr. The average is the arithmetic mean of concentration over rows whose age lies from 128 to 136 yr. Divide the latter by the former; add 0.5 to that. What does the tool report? 1.5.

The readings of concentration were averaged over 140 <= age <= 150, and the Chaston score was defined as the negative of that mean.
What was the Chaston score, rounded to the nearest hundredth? -1.47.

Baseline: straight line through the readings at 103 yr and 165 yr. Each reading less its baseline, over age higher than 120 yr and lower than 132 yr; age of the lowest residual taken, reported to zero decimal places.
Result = 121 yr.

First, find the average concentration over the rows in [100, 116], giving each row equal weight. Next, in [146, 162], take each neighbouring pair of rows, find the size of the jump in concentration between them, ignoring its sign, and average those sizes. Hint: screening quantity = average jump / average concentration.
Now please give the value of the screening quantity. 0.014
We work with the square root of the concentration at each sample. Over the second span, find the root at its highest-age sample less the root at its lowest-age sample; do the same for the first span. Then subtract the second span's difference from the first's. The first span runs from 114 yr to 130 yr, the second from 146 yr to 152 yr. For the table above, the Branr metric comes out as 0.29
